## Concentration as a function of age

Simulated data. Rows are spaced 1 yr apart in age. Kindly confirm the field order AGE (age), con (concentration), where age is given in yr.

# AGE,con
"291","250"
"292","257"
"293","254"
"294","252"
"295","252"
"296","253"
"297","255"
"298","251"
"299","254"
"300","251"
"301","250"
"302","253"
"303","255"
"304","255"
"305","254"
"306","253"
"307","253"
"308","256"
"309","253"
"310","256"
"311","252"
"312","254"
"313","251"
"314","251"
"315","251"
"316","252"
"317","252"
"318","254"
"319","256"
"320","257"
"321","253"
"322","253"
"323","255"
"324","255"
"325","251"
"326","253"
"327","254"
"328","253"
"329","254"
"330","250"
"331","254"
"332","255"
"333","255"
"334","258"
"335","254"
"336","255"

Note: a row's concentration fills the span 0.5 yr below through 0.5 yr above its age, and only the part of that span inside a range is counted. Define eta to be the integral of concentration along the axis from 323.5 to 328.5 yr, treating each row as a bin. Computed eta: 1266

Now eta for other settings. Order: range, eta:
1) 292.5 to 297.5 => 1266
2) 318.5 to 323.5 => 1274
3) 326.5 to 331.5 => 1265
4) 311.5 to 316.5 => 1259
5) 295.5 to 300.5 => 1264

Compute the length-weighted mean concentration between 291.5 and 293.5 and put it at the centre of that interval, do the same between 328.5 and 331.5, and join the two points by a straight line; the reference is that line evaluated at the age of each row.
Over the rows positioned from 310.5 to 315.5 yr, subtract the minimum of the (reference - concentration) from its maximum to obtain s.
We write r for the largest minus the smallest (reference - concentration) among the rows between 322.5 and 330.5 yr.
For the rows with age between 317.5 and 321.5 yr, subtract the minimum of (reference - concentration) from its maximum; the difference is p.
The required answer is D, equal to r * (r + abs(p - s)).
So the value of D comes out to 25.2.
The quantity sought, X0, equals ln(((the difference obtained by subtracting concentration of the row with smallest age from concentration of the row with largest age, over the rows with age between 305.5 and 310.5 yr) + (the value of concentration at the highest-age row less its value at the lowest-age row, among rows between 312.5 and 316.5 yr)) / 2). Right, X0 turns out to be 0.69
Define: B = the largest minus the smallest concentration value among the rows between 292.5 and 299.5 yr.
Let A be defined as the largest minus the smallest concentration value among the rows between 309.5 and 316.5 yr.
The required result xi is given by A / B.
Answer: 1.25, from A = 5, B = 4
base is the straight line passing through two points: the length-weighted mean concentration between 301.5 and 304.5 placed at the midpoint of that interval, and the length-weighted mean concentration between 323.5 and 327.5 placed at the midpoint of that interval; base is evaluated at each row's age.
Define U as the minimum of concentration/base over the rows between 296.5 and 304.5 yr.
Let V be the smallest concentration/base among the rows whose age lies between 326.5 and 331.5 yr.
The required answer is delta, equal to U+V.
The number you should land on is 1.97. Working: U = 0.983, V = 0.988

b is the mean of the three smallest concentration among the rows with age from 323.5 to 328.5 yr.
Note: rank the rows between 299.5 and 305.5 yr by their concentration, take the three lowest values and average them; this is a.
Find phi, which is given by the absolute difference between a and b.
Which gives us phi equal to 1.00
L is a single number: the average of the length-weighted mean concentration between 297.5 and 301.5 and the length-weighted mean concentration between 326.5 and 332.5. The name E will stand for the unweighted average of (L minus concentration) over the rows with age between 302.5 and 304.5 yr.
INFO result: -2.6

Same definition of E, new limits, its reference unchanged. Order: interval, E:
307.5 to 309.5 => -2.1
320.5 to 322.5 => -0.6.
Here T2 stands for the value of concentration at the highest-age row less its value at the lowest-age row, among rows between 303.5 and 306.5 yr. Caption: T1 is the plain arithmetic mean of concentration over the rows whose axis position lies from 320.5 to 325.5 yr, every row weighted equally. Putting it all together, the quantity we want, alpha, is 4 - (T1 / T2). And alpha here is 131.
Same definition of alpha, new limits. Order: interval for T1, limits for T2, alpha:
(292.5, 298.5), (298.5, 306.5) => 257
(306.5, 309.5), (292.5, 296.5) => 258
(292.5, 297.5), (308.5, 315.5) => 131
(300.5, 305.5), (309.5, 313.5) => 55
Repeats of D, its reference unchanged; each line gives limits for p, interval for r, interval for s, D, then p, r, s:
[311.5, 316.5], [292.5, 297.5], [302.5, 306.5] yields 13.9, 2.9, 3.2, 1.85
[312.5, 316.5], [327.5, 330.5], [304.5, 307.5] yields 16.6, 1.2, 3.9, 0.92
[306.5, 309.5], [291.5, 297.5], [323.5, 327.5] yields 27.6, 3.1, 4.8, 3.92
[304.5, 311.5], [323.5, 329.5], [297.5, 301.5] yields 15.7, 3.9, 3.9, 3.85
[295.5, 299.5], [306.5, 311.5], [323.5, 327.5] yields 15.4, 3.9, 3.9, 3.92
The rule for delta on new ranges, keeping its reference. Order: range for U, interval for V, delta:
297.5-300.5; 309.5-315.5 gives 1.97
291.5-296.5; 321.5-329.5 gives 1.98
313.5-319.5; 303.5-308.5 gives 1.98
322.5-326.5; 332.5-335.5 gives 2.00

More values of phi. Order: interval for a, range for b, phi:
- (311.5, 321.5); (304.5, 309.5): 2.00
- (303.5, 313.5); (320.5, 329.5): 0.33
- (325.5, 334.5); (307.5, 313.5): 0.00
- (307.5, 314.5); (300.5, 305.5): 1.00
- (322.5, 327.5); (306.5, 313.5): 0.67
